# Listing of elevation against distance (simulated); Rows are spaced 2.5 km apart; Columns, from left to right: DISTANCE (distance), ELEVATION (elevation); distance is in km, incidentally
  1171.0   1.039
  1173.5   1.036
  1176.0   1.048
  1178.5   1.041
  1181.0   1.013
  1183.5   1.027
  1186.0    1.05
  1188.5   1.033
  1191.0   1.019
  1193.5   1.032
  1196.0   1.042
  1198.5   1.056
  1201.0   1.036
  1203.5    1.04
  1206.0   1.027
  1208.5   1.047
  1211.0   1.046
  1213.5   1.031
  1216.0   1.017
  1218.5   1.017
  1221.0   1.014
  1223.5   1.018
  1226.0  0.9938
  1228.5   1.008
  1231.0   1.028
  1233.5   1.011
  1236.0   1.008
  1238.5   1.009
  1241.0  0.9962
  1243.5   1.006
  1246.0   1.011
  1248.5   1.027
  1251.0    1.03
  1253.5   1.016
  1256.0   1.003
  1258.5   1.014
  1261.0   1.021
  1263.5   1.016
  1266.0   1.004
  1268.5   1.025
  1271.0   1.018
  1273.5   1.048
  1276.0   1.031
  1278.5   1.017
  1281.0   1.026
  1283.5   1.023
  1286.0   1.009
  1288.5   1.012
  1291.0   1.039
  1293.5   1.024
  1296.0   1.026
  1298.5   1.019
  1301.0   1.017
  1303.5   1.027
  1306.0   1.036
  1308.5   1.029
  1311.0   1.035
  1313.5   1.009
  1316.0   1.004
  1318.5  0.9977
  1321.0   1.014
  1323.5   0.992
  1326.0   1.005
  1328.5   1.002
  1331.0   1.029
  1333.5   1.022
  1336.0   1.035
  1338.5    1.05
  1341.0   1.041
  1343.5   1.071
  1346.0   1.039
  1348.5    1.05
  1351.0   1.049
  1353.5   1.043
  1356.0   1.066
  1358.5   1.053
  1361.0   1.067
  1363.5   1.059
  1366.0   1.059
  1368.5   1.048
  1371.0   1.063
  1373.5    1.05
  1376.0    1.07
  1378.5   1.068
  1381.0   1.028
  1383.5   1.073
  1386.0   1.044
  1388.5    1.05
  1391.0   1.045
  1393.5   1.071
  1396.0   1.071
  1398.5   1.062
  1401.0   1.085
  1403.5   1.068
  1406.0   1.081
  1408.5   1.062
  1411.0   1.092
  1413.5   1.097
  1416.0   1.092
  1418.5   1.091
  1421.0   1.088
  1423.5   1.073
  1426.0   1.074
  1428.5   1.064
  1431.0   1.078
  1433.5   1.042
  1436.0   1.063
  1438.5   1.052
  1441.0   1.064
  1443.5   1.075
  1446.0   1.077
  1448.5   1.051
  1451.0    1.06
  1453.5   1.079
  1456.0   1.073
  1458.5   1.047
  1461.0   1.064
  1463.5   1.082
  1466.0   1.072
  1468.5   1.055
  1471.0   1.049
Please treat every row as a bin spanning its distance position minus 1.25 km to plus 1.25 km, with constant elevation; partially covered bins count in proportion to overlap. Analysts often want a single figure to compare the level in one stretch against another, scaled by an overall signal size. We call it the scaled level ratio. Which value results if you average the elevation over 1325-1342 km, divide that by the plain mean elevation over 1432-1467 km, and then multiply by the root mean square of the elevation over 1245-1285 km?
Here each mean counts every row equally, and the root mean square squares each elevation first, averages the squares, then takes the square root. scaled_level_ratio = 0.98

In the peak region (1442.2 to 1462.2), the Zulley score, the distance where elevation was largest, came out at 1453.5 km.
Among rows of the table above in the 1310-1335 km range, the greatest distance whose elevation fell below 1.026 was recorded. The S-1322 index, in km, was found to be 1333.5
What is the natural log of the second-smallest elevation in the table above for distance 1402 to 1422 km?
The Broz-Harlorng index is 0.066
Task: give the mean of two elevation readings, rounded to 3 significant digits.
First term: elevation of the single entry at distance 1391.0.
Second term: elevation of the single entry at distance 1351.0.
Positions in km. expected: 1.05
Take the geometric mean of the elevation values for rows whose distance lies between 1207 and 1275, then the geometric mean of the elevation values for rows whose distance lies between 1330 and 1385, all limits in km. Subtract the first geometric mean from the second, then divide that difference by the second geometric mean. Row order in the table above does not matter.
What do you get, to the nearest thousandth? 0.032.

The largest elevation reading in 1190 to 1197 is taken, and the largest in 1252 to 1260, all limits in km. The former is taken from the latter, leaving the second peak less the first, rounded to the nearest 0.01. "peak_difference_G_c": -0.03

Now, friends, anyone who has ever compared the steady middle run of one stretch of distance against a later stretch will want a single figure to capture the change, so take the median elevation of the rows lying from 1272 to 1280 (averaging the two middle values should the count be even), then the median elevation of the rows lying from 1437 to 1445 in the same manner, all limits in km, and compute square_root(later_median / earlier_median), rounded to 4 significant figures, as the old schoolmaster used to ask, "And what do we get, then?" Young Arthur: 1.016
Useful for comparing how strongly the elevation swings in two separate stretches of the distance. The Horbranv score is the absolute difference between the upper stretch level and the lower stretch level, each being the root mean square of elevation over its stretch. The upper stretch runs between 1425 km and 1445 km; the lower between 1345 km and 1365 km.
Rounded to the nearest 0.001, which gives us 0.011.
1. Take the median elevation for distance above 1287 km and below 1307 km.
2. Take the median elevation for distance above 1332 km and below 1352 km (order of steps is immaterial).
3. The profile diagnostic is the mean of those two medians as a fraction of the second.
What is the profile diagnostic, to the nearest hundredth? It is 0.99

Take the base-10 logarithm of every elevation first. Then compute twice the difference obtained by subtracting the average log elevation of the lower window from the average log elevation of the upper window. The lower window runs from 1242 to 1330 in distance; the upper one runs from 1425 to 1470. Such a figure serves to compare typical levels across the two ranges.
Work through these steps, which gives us 0.0392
